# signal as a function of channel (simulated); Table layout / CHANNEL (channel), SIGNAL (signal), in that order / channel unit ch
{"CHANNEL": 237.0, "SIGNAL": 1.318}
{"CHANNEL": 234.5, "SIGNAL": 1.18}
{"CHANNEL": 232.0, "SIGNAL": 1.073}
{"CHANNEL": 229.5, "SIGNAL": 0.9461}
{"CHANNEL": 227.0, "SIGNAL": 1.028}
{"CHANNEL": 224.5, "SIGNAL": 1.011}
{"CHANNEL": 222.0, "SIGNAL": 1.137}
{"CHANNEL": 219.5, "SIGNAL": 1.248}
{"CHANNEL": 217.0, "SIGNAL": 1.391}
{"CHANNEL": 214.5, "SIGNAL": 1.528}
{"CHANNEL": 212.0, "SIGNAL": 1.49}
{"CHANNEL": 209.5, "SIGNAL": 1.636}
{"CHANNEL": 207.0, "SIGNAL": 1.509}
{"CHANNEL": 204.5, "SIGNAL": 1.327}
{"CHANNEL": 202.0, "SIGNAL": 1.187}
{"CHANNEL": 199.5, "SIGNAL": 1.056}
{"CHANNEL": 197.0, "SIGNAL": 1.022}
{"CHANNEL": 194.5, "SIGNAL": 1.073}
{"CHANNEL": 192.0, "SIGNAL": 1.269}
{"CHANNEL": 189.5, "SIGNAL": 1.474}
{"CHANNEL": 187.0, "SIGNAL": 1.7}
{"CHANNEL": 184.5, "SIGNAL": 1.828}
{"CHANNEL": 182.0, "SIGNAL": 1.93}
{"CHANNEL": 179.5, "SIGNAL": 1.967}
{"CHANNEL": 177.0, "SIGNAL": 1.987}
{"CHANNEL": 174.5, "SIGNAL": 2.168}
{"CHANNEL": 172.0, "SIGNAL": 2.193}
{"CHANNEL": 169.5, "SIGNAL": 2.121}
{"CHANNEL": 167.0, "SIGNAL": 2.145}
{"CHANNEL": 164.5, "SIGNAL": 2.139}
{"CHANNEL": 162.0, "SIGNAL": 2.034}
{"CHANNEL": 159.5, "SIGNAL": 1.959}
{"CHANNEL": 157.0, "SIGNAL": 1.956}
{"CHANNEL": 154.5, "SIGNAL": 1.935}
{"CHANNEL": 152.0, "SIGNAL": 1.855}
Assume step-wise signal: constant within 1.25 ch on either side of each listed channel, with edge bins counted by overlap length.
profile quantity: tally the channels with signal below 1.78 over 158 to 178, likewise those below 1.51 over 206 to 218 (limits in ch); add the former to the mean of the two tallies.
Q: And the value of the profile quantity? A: 1.5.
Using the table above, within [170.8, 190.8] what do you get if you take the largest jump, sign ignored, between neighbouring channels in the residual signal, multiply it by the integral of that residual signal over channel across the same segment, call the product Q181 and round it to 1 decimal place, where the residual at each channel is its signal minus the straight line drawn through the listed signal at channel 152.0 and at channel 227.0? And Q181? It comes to 1.5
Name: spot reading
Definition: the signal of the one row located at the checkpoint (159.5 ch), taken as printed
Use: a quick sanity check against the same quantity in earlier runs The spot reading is 1.959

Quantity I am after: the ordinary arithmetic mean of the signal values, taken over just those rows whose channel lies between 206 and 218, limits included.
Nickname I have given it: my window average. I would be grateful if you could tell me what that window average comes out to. 1.51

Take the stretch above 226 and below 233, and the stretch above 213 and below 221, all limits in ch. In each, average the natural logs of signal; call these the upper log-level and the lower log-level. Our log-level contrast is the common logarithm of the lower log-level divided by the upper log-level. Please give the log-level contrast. 1.4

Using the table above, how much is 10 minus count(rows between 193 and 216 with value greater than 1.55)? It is 9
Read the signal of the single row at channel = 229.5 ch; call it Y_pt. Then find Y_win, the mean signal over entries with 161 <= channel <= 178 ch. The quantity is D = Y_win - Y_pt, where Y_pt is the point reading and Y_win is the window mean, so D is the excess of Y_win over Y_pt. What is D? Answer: 1.2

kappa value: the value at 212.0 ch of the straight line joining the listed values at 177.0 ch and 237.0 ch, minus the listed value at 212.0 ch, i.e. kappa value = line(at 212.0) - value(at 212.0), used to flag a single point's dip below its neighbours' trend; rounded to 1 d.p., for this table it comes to 0.1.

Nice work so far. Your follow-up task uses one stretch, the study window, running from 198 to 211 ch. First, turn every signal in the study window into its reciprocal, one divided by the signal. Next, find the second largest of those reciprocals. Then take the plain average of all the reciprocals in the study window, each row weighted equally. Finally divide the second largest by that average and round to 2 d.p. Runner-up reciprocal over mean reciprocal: 1.10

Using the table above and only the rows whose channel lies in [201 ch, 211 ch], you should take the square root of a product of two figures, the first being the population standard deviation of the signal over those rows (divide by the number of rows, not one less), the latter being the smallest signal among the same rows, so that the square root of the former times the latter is 0.45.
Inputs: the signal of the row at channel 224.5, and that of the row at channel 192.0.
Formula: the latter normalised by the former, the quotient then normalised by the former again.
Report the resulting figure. 1.2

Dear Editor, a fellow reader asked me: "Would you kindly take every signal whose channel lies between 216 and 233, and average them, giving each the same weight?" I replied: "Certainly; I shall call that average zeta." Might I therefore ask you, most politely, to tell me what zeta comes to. 1.1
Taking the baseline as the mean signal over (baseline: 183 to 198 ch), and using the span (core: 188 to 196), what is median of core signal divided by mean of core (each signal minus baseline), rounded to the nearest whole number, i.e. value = -10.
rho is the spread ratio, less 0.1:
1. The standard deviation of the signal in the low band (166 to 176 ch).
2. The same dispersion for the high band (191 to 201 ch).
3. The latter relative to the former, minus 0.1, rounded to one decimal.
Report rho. 3.5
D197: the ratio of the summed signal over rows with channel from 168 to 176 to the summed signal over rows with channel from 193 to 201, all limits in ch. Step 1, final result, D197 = 2.1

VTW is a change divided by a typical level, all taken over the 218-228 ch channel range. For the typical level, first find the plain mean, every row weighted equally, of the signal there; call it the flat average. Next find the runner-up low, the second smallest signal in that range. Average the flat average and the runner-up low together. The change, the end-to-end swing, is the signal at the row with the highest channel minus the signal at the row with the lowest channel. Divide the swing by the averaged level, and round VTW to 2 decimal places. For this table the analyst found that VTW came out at -0.21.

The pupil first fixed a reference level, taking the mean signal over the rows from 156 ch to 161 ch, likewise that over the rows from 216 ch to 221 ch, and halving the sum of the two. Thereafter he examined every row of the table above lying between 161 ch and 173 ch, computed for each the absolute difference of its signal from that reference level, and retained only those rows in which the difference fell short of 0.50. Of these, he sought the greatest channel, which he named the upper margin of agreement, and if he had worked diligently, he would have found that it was 169.5 ch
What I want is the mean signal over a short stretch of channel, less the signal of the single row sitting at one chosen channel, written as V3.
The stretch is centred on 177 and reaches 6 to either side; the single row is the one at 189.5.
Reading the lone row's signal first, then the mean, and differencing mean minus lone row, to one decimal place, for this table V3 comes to 0.6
